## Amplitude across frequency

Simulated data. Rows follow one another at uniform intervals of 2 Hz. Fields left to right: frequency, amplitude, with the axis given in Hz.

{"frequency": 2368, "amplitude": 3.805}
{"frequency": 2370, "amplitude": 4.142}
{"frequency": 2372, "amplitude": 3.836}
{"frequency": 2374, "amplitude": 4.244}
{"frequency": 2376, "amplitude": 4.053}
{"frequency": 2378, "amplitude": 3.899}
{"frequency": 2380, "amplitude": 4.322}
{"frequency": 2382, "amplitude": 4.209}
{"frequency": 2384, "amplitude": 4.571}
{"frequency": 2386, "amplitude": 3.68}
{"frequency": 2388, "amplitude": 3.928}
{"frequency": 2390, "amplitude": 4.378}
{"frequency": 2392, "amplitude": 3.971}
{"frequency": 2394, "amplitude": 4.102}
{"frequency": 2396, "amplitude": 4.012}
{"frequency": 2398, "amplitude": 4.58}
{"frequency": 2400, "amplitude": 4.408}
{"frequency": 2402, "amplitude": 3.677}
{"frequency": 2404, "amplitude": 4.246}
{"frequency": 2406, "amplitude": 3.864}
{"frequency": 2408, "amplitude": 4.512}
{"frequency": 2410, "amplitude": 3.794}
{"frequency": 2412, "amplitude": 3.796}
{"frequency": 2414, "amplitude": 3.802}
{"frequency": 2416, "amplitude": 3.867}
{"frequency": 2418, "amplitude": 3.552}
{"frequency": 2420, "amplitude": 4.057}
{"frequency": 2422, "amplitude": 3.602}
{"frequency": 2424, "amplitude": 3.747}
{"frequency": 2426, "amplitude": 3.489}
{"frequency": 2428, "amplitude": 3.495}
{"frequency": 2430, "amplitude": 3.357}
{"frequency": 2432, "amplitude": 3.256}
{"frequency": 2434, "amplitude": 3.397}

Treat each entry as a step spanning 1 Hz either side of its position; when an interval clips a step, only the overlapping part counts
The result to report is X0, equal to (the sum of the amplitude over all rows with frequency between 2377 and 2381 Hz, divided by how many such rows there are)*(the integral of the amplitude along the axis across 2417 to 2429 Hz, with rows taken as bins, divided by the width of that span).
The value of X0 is 15.0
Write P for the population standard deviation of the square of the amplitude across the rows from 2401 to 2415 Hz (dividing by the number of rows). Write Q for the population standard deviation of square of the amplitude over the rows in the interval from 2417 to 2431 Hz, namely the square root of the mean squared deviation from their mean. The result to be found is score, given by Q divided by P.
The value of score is 0.68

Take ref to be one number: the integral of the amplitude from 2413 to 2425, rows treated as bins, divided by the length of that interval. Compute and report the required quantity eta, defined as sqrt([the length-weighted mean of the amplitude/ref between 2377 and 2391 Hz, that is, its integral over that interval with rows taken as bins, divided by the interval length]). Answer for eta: 1.05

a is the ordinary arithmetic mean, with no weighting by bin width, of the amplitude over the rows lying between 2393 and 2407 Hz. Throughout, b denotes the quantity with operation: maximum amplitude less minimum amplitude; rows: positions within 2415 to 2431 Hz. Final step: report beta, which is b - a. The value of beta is -3.427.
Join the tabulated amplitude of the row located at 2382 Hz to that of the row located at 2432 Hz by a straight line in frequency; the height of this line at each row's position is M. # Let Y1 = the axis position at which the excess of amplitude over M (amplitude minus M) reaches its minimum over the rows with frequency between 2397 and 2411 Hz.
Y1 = 2402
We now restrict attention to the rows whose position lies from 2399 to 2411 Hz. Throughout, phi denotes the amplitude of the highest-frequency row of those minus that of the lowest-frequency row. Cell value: -0.61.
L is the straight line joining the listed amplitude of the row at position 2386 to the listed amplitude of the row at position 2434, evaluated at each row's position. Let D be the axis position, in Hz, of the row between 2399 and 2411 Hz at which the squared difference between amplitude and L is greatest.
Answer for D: 2408 Hz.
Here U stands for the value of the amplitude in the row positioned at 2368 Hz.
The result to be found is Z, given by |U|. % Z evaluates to 3.8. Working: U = 3.805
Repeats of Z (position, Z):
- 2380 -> 4.3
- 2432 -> 3.3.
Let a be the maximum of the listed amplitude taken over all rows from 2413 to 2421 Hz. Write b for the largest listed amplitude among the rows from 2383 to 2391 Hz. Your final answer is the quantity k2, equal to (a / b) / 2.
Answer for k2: 0.44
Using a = 4.057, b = 4.571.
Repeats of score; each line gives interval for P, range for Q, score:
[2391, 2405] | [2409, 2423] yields 0.51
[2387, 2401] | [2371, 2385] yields 0.99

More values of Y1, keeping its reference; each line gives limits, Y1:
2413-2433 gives 2432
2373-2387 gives 2386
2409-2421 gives 2418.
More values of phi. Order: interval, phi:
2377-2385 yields 0.67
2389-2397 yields -0.37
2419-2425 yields -0.31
